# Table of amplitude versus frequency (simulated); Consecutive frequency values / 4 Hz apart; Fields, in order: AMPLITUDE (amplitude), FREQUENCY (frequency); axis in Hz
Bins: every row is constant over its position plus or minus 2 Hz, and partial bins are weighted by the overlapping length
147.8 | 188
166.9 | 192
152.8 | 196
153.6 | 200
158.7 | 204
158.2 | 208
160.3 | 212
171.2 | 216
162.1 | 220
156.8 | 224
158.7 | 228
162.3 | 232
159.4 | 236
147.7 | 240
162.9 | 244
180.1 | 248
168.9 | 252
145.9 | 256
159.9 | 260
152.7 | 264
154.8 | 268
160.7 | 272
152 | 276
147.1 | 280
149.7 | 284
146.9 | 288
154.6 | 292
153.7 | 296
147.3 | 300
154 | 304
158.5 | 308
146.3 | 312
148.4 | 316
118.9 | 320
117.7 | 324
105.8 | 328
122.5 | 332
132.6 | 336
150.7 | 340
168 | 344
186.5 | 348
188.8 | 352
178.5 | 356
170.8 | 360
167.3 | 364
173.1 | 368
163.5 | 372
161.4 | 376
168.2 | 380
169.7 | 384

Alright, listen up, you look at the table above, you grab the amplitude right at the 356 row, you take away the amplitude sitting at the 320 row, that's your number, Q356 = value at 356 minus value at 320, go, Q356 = 60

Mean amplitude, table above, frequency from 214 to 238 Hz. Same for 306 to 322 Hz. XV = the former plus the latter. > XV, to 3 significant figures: 305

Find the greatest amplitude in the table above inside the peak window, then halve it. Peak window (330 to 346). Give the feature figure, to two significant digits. 84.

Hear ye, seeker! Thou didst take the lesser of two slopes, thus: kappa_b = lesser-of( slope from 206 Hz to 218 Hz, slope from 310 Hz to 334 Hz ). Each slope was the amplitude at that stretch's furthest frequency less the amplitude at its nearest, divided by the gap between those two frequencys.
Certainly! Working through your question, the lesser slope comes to -1.2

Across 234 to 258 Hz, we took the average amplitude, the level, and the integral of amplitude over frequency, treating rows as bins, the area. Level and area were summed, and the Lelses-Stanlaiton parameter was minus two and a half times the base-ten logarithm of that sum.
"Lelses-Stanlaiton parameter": -9.01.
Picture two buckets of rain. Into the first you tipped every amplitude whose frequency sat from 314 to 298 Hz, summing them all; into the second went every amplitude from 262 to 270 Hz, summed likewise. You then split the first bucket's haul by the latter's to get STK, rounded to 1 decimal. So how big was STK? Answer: 2.0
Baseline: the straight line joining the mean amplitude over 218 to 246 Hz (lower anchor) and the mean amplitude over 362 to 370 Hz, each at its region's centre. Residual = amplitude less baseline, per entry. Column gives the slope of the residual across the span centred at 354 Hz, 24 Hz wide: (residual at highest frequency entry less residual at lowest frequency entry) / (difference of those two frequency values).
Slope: -0.12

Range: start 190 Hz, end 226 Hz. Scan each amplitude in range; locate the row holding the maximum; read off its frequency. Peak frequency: 216 Hz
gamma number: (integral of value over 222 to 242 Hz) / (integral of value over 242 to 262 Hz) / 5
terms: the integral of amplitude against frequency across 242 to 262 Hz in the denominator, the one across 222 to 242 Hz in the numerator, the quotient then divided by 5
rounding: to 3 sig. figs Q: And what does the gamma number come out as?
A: 0.192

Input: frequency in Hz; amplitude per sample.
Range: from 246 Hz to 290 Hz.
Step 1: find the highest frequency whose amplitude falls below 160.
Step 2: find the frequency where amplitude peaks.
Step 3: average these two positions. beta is 268 Hz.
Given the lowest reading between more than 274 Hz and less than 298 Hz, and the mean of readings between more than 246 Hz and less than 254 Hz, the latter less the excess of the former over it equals 202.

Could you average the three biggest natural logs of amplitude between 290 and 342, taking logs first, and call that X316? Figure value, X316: 5.05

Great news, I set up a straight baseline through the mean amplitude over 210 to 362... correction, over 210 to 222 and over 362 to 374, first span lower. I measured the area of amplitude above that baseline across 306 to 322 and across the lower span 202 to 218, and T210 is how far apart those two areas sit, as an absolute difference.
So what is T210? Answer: 343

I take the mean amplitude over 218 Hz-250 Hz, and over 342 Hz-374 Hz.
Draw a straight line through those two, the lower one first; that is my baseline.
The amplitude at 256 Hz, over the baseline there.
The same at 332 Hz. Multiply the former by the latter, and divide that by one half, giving 1.27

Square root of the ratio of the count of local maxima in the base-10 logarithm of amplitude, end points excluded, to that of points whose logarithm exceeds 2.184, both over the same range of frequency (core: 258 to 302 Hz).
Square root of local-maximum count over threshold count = 0.77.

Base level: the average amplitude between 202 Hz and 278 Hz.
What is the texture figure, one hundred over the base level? 0.626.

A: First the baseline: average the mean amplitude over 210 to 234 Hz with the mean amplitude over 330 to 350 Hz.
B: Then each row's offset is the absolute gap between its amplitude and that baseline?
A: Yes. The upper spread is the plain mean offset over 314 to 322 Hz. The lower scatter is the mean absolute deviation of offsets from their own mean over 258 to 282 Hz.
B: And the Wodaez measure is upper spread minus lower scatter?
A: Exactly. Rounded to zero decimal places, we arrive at 21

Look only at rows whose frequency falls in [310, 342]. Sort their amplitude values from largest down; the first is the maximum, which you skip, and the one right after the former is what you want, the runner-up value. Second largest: 148.4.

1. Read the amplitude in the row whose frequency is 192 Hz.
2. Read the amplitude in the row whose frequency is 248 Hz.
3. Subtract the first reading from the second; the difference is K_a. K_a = 13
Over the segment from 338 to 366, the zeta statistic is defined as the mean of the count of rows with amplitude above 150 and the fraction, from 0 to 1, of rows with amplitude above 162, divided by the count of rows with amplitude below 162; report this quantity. 3.9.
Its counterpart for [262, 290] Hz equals 0.3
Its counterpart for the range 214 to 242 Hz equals 0.8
